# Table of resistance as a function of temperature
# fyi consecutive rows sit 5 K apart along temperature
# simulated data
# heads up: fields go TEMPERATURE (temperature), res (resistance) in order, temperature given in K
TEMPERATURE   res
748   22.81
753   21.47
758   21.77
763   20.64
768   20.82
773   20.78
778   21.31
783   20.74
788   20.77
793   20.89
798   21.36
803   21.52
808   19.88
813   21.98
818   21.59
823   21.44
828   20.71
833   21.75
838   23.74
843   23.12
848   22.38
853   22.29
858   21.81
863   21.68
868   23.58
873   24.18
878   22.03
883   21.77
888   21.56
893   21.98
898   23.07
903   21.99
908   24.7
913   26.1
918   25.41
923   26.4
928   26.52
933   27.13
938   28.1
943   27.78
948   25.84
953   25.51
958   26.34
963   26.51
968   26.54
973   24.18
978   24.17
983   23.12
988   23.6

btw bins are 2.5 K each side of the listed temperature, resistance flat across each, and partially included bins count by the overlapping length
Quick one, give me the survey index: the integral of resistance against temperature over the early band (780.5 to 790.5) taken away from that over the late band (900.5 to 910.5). 26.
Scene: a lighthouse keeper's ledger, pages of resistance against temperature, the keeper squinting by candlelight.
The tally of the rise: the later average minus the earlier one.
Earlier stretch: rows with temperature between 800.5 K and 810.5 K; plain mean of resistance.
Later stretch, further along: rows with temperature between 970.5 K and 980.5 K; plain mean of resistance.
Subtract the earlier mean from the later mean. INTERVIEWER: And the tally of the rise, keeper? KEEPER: 3.5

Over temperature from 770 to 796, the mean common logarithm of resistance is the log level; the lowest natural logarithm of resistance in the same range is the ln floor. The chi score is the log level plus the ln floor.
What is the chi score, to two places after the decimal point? 4.35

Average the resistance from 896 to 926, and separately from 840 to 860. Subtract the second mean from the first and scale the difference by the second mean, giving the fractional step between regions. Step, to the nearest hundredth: 0.10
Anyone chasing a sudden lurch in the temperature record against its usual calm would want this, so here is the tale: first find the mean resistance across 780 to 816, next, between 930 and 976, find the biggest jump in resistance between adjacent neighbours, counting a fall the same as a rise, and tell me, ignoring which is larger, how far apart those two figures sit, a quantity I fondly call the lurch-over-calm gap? 18.7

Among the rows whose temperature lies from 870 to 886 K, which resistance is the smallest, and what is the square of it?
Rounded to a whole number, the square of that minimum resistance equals 474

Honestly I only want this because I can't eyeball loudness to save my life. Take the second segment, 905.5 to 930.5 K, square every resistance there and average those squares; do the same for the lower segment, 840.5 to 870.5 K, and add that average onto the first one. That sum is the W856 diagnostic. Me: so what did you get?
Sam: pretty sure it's 1173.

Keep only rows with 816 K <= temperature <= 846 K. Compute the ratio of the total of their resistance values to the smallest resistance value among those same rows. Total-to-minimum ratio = 6.4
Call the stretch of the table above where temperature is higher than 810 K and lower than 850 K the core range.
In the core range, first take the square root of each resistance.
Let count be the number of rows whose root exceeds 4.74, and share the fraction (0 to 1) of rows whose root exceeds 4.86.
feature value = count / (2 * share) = 8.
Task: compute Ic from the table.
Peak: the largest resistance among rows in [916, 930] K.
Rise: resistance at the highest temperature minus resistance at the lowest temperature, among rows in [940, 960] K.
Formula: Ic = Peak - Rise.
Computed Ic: 28.0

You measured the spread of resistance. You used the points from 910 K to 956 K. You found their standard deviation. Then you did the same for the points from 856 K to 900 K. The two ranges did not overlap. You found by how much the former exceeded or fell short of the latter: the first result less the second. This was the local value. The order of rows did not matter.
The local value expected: 0.00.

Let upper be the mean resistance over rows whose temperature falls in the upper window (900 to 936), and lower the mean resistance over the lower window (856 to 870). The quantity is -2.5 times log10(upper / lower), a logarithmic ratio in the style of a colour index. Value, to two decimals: -0.14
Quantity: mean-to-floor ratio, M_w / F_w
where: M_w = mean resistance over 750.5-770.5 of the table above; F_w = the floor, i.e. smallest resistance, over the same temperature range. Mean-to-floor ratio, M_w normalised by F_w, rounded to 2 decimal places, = 1.03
